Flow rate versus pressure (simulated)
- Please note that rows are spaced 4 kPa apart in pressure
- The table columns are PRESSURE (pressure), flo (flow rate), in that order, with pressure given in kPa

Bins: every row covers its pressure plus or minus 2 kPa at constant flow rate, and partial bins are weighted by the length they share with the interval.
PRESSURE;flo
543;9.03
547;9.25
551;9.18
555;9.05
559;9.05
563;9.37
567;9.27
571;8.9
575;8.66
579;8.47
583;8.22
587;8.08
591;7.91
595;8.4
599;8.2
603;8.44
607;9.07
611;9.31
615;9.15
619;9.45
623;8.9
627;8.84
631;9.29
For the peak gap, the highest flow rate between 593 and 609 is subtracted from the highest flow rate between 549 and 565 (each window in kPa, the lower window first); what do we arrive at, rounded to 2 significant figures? 0.30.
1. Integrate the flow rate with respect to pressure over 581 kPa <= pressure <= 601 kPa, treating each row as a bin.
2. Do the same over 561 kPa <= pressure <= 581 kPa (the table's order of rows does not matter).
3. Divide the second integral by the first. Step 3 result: 1.09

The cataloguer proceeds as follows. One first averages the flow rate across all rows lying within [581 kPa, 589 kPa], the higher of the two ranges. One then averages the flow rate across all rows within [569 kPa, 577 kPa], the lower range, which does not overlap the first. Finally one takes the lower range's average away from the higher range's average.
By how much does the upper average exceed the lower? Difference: -0.63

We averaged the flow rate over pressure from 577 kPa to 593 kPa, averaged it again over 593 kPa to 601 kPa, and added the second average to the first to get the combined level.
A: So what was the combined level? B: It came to 16.5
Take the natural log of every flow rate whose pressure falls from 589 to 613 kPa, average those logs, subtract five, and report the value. -2.86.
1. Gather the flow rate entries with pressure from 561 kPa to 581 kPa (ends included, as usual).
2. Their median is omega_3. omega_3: 8.90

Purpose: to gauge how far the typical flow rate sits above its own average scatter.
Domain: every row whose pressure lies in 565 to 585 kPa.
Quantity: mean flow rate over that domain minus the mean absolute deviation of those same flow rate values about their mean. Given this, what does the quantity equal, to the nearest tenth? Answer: 8.4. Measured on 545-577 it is 8.9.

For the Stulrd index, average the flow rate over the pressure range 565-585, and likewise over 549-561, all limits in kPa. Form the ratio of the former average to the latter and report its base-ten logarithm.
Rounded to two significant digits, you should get -0.019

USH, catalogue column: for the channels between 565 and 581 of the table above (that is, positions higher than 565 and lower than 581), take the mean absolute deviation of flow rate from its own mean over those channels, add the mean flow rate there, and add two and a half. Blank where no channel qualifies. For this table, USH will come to 11.6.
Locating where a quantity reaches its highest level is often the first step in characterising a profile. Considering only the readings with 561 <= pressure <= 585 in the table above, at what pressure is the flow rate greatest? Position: 563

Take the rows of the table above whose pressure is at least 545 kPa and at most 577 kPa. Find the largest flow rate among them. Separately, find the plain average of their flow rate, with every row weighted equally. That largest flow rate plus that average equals 18.5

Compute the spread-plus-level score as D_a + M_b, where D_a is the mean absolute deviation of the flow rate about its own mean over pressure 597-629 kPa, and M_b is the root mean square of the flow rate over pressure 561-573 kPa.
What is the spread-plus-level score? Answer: 9.51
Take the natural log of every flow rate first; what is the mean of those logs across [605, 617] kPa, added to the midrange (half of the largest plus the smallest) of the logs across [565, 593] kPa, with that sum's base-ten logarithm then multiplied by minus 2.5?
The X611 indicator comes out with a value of -1.600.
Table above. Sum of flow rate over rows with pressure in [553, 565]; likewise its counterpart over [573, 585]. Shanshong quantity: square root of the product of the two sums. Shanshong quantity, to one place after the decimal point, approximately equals 26.4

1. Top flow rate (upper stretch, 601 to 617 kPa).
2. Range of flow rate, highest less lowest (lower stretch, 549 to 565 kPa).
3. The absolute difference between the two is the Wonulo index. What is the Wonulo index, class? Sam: 8.99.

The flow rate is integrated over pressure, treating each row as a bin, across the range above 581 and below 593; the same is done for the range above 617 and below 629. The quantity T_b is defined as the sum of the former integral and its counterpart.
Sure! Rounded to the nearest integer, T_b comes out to 206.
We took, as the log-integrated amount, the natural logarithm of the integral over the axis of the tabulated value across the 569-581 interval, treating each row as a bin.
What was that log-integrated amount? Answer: 4.6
